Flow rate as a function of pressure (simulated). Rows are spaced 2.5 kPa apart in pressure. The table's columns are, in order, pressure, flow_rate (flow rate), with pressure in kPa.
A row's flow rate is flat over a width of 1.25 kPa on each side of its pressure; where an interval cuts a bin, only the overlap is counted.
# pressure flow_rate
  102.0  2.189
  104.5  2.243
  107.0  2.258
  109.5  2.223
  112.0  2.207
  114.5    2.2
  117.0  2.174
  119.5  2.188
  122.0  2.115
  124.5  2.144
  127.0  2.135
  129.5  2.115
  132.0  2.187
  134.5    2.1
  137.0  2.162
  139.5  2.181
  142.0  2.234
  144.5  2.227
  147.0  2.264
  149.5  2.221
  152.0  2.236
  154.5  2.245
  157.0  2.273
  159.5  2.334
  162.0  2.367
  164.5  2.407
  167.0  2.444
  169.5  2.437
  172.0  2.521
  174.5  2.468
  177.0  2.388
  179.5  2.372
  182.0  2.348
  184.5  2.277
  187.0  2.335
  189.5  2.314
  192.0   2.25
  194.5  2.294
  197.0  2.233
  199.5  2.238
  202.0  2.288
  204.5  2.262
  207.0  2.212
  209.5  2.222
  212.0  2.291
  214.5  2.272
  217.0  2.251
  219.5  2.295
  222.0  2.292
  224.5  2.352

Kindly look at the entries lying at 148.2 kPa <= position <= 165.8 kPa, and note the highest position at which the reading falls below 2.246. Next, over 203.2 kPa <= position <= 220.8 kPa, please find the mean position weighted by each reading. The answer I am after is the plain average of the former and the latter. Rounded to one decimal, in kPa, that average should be 183.3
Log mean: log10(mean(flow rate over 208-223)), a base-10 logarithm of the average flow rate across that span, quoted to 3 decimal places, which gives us 0.356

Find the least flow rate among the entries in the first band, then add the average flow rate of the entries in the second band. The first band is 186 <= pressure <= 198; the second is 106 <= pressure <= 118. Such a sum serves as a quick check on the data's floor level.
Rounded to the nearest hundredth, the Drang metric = 4.45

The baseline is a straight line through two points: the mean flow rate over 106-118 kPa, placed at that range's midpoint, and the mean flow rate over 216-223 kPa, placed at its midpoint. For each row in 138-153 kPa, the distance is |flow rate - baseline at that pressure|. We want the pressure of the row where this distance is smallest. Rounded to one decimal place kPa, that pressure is 152.0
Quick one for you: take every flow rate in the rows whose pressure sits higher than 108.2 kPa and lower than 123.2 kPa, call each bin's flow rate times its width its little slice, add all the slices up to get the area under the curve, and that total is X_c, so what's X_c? 32.8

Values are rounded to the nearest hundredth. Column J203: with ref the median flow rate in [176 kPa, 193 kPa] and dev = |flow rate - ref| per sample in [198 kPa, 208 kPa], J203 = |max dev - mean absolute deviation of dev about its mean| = 0.10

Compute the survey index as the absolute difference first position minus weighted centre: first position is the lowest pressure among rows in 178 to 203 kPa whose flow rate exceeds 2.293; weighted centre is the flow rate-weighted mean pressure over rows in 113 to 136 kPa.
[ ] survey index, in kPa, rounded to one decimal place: 55.1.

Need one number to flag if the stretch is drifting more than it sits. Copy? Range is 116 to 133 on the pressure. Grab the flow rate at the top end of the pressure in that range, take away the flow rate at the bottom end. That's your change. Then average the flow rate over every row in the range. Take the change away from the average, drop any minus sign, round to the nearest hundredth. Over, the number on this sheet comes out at 2.14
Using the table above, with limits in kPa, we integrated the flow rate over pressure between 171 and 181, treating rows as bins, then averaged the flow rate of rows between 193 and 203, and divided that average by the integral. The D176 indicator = 0.093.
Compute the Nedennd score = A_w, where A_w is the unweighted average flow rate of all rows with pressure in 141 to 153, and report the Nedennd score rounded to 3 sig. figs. 2.24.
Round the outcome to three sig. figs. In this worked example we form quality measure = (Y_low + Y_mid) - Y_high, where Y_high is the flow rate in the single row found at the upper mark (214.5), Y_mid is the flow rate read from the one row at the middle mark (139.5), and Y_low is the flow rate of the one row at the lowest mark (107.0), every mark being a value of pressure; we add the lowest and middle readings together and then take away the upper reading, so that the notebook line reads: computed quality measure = 2.17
